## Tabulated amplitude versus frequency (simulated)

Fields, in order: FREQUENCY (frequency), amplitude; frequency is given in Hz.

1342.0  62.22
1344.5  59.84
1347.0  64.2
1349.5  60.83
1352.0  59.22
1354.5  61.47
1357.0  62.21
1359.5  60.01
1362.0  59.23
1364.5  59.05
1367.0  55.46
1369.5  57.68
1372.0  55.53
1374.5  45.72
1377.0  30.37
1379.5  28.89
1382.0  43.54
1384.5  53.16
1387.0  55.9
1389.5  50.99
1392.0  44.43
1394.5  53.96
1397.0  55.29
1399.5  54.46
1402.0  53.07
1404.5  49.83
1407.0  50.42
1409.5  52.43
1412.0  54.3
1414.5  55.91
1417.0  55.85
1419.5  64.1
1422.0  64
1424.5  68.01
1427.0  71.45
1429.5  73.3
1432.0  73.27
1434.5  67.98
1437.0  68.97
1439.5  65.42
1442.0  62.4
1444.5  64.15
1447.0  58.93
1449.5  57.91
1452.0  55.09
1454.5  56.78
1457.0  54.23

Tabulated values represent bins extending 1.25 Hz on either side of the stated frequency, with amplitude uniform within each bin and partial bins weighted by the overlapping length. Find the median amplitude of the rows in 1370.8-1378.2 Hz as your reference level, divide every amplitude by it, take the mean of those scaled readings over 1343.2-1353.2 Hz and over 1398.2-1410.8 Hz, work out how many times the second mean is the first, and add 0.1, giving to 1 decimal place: 1.0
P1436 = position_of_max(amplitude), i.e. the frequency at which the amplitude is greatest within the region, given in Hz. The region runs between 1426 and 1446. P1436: 1429.5 Hz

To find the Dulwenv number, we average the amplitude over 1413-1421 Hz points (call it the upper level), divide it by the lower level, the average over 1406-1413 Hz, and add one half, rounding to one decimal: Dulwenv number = 1.6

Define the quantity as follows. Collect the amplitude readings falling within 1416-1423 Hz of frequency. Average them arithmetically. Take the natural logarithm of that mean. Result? 4.12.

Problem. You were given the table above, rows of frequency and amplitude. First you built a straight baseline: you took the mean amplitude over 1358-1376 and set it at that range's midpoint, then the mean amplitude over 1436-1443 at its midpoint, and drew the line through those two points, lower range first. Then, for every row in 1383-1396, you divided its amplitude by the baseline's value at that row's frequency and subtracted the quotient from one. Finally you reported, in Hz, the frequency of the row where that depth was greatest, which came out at 1392.0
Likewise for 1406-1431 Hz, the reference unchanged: 1407.0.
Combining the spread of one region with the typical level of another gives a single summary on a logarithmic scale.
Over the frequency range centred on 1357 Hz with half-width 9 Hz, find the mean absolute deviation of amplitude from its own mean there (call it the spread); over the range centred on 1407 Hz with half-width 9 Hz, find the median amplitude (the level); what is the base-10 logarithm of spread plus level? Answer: 1.73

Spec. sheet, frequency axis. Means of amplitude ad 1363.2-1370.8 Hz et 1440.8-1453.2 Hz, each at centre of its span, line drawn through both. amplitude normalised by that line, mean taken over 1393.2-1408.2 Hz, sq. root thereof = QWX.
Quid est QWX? 0.95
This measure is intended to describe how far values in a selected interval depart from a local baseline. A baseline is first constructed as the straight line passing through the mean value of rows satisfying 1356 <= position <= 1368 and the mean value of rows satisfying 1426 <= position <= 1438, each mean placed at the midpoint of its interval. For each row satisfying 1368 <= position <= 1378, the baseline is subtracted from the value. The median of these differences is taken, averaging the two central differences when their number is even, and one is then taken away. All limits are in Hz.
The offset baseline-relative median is -11.5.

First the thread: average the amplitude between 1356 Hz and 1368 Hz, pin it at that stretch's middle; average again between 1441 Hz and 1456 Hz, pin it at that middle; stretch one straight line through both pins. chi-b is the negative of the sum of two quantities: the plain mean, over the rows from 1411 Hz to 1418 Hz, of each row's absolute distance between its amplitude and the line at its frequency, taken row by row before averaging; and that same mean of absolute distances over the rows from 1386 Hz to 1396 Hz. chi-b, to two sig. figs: -12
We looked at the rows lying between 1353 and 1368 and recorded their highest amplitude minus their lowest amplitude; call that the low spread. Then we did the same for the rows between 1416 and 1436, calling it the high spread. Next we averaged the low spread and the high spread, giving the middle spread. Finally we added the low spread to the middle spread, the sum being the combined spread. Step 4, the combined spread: 19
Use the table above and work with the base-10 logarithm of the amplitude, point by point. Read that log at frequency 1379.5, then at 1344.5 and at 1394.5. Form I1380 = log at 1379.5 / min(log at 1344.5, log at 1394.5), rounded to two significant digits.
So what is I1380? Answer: 0.84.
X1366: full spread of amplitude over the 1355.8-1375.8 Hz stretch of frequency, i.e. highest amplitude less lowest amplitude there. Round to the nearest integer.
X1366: 16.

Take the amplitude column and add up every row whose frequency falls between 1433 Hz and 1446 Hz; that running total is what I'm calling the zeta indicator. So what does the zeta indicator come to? 329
